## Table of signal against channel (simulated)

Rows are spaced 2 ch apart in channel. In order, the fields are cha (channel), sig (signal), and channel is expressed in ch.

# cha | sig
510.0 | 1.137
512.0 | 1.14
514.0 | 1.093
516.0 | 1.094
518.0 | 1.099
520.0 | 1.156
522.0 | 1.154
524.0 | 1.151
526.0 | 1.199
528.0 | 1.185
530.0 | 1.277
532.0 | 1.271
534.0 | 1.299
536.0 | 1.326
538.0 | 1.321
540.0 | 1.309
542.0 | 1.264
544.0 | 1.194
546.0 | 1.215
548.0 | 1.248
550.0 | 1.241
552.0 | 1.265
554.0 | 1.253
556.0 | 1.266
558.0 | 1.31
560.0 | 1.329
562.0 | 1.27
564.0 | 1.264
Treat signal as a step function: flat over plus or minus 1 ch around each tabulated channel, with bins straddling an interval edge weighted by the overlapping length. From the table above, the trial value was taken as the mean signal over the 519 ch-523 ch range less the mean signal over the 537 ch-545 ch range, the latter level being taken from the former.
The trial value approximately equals -0.12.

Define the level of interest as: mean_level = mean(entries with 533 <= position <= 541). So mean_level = 1.31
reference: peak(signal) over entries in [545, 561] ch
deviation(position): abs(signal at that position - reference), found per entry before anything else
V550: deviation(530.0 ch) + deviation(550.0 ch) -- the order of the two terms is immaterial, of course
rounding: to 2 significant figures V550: 0.14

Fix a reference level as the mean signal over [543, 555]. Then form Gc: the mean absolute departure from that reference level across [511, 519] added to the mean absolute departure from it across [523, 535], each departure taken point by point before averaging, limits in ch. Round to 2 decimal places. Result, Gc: 0.18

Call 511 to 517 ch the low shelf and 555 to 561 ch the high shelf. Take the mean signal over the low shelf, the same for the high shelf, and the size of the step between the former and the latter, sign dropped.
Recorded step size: 0.19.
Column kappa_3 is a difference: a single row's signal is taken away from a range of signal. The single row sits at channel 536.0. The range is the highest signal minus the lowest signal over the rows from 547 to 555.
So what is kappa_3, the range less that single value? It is -1.30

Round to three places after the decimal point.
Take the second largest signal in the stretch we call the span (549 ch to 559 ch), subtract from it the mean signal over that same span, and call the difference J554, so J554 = -0.001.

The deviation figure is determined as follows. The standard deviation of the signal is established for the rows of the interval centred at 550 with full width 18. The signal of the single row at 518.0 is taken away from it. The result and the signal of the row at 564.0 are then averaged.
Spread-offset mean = 0.10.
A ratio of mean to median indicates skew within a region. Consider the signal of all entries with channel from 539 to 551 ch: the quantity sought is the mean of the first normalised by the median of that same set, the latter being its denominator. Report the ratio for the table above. 1.00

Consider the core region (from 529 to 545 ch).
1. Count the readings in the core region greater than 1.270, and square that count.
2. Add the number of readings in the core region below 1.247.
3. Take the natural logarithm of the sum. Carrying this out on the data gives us 3.6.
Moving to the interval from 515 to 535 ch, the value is 2.8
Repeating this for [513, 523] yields 1.6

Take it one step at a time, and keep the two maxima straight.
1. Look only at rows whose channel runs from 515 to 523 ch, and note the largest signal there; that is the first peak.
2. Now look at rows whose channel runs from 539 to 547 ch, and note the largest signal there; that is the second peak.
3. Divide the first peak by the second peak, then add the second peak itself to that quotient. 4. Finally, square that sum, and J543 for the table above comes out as 4.81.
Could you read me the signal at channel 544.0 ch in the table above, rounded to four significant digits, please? 1.194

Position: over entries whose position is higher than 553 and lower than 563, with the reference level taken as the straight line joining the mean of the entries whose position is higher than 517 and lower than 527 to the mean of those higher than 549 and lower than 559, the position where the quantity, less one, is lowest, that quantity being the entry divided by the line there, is 562.0 ch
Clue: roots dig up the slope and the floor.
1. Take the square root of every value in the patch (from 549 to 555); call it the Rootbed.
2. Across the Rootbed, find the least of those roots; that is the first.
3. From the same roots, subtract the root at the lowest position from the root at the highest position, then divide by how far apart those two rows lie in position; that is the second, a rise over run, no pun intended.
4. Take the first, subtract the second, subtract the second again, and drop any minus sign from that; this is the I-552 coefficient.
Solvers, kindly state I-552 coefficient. 1.11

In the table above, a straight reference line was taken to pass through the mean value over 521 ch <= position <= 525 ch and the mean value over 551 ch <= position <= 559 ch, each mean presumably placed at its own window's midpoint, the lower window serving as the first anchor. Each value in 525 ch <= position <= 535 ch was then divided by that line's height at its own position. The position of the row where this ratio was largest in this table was 534.0 ch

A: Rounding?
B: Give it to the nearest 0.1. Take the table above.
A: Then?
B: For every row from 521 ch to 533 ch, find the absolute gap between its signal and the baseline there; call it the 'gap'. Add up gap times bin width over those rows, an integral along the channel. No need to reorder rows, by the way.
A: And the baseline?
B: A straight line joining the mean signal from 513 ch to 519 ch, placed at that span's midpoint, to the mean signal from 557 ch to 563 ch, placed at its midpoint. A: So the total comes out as 0.7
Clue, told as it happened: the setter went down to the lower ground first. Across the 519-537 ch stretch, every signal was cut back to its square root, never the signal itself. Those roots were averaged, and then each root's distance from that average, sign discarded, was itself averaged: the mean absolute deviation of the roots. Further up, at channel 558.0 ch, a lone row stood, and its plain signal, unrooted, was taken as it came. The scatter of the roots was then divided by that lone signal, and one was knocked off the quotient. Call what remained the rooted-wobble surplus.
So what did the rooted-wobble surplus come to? -0.979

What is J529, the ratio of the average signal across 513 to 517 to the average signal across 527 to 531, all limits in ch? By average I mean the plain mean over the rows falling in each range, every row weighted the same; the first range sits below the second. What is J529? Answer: 0.89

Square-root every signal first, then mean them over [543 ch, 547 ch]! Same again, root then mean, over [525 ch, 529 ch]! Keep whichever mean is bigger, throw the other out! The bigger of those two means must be 1.10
